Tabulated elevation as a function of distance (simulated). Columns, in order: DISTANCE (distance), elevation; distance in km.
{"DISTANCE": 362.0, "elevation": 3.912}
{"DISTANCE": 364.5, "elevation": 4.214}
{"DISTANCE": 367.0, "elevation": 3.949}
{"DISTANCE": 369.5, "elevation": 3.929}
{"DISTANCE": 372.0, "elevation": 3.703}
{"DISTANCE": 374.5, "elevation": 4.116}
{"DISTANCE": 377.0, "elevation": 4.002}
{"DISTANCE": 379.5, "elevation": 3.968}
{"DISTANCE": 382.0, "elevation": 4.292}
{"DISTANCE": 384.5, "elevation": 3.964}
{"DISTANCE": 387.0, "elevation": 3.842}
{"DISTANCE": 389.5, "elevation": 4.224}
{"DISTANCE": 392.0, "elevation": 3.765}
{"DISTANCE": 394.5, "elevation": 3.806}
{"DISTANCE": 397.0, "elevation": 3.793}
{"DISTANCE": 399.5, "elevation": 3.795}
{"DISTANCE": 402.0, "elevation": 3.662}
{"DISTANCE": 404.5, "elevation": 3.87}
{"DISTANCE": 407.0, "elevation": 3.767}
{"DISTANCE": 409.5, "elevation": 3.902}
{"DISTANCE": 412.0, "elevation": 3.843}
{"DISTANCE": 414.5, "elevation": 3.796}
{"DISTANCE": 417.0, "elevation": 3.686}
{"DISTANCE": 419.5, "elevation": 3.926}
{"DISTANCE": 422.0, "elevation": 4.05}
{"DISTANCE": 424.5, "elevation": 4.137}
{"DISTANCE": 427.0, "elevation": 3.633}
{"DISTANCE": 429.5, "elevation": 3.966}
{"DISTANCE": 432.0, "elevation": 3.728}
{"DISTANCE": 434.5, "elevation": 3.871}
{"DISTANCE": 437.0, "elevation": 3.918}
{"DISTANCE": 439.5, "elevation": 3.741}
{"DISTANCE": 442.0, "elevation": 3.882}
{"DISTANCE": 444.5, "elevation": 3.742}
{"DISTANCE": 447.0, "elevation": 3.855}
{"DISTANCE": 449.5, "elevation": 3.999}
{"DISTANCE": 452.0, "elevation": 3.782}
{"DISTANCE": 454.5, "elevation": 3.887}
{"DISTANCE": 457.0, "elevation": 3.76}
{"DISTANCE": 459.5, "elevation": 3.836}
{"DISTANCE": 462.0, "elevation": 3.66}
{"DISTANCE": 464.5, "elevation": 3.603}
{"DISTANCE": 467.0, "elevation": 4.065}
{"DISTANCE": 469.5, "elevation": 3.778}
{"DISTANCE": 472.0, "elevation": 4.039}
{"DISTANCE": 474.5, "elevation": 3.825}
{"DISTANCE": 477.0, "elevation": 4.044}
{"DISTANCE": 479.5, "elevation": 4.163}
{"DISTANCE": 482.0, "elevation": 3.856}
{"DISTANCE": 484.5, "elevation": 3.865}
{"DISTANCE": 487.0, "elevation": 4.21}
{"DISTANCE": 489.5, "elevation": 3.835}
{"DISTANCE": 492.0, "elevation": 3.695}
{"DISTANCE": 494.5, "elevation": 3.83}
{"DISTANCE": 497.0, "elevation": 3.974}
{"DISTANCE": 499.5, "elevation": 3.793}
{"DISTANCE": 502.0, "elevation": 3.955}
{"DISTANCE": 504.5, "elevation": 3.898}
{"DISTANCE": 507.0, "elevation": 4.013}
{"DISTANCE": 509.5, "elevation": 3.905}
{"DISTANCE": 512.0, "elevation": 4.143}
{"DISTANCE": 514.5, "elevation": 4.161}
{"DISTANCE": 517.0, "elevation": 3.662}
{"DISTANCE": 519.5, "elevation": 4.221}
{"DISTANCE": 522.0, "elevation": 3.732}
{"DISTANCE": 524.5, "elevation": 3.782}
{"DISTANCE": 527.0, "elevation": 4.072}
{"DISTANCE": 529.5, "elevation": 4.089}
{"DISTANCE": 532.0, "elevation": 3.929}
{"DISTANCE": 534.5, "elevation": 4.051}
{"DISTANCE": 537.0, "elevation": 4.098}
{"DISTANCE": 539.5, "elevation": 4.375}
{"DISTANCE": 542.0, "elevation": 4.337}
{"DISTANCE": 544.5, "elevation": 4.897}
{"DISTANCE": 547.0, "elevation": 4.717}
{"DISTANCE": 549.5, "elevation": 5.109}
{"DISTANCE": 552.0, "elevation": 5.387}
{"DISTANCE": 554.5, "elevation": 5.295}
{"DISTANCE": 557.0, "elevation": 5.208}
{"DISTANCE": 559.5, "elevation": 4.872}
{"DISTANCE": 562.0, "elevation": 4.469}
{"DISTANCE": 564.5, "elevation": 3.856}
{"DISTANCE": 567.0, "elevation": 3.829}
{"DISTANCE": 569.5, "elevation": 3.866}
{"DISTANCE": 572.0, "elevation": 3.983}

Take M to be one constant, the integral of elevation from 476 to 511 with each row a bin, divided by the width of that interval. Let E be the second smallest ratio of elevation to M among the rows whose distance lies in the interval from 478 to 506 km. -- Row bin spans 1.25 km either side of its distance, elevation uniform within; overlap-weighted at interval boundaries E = 0.96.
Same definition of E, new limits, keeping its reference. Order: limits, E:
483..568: 0.94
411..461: 0.94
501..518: 0.99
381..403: 0.96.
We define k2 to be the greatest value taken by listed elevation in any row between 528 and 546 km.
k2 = 4.897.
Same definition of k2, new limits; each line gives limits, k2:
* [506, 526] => 4.221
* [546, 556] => 5.387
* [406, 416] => 3.902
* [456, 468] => 4.065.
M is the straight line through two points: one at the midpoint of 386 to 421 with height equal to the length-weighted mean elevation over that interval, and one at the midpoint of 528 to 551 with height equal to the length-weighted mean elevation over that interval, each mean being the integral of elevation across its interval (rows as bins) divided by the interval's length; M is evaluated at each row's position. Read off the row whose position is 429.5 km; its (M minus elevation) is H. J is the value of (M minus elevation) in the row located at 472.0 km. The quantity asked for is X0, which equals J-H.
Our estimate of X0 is 0.1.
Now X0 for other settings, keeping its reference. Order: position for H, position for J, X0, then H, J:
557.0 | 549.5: 0.1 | -0.7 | -0.66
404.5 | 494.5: 0.4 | 0.0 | 0.39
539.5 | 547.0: -0.3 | 0.0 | -0.28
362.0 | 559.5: -0.1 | -0.3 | -0.38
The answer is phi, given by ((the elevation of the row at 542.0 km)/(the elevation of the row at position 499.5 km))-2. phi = -0.86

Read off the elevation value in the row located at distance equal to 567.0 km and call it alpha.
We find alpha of 3.829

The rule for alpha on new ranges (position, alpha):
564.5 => 3.856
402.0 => 3.662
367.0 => 3.949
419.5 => 3.926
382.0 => 4.292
